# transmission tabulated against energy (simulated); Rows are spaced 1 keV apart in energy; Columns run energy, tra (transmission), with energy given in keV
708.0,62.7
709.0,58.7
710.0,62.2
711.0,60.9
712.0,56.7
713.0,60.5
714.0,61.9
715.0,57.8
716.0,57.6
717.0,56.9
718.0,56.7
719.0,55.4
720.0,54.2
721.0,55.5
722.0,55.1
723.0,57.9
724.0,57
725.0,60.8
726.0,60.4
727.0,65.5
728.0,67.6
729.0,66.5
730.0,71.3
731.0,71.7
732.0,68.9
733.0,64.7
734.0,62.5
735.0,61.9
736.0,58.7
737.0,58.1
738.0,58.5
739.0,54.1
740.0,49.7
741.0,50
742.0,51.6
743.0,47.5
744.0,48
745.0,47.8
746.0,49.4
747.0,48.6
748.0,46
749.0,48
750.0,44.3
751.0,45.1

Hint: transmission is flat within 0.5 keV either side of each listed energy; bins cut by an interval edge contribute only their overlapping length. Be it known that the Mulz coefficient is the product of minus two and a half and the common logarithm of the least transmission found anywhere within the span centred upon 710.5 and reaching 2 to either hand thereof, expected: -4.38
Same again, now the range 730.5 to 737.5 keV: -4.41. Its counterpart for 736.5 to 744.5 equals -4.19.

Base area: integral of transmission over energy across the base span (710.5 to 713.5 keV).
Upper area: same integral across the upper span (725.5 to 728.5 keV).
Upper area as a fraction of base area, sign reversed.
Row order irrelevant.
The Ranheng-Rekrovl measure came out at -1.09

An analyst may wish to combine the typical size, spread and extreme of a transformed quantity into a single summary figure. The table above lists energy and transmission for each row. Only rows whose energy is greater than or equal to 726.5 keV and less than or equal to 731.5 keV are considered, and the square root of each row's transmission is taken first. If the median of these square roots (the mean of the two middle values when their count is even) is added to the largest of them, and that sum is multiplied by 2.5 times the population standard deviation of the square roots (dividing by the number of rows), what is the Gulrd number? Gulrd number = 6.4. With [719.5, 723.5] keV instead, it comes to 3.4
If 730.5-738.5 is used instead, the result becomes 12.0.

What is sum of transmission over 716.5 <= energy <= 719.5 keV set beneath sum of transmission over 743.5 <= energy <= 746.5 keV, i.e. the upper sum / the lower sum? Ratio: 0.86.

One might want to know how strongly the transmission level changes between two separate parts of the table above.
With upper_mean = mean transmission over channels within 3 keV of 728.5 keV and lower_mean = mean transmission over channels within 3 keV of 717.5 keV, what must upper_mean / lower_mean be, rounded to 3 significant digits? 1.19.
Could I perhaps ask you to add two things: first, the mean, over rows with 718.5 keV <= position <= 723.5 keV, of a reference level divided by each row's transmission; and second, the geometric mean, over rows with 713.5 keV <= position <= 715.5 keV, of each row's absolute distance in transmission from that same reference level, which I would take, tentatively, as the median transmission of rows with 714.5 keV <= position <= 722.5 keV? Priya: 4.1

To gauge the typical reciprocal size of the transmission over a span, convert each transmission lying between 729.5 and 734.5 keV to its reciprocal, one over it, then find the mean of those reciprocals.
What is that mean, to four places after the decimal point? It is 0.0148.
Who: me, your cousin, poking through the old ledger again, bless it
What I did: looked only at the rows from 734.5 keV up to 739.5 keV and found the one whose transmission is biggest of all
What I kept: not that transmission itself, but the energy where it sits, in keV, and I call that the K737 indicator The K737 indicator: 735.0 keV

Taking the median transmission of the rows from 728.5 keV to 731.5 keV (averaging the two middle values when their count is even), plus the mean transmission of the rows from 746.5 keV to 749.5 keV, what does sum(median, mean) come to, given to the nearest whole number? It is 119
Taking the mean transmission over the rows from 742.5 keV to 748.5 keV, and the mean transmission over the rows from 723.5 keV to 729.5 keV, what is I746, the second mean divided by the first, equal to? 1.32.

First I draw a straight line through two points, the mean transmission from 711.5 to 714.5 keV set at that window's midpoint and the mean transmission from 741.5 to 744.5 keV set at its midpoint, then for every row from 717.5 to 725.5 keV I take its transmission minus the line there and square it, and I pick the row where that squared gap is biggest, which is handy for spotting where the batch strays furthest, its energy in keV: 725.0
